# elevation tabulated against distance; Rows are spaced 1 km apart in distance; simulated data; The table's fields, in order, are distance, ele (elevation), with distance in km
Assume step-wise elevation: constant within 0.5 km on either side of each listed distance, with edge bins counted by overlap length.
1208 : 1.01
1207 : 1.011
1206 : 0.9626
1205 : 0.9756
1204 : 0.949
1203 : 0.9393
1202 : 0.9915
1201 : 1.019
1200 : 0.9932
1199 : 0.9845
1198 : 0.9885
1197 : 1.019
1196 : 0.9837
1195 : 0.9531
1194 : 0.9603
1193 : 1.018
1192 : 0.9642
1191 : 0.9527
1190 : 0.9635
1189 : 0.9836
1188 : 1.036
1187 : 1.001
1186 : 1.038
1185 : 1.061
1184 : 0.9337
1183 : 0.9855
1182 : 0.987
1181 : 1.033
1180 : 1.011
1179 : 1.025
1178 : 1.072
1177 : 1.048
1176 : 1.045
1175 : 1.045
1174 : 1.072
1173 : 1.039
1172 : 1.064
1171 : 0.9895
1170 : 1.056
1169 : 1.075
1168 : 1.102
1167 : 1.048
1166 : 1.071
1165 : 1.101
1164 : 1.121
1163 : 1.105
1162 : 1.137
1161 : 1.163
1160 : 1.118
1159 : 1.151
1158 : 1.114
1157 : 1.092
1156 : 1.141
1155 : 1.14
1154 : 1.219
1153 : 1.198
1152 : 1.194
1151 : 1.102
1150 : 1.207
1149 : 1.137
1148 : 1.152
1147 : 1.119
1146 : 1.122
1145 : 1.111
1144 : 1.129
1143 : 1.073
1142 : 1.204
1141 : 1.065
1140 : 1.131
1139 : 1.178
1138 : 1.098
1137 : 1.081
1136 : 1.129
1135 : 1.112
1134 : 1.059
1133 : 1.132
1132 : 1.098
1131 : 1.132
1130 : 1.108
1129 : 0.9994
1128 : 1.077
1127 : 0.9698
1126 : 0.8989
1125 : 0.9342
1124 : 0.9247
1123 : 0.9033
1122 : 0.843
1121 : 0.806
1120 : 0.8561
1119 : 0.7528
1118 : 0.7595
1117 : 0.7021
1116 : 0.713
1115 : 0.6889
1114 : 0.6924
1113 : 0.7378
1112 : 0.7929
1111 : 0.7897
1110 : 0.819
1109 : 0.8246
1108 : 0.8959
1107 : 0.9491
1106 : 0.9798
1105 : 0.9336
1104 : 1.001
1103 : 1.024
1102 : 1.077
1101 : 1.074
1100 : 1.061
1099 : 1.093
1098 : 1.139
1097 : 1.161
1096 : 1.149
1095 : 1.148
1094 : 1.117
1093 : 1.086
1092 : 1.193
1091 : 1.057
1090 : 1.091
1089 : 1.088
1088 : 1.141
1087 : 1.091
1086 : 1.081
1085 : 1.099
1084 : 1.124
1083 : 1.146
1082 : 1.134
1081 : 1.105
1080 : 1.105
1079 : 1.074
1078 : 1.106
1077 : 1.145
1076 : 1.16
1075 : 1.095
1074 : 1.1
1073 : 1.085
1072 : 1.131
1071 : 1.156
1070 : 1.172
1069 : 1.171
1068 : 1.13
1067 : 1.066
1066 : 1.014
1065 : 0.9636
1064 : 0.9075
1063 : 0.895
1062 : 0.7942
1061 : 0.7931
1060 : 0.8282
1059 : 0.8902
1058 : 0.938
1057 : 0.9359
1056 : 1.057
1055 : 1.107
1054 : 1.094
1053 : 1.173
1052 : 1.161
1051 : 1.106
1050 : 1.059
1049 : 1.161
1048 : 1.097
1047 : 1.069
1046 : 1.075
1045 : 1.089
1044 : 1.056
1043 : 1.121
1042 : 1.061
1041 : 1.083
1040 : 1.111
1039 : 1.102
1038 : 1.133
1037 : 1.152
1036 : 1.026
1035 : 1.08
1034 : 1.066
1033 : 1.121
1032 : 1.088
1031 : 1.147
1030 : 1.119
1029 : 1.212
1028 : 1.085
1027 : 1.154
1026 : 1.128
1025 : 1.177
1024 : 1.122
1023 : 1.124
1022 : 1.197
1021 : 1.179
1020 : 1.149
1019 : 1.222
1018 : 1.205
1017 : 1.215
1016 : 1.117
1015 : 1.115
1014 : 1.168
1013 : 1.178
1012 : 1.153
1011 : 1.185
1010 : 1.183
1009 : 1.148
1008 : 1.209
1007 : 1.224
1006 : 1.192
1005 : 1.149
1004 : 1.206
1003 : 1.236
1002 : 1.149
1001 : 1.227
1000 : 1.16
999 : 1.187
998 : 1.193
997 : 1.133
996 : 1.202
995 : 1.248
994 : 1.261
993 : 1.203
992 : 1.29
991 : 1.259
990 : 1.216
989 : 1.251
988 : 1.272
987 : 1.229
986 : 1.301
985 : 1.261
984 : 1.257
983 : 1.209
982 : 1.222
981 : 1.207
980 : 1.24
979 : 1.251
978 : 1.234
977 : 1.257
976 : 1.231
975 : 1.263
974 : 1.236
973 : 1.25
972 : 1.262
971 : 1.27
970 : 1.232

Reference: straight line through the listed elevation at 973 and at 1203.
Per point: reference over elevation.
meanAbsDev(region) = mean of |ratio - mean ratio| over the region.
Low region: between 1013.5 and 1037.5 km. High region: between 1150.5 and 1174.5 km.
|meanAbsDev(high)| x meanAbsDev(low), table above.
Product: 0.0010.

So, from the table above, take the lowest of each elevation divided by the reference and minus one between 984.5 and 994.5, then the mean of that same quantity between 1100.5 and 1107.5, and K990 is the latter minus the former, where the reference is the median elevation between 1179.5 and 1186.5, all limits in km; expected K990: -0.2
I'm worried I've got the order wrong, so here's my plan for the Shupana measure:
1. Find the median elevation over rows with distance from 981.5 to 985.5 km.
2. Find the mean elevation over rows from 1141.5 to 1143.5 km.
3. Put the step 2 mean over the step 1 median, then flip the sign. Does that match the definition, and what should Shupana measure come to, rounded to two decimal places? -0.92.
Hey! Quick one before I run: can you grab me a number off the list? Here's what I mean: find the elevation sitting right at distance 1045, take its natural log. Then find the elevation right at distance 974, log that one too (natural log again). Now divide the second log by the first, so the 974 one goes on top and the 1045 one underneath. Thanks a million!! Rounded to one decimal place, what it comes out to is 2.5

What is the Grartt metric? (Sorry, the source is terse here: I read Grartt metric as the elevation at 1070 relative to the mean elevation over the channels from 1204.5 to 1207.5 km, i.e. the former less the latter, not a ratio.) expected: 0.19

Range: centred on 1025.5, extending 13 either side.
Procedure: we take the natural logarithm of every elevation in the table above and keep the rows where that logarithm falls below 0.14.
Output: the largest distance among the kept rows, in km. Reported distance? 1038 km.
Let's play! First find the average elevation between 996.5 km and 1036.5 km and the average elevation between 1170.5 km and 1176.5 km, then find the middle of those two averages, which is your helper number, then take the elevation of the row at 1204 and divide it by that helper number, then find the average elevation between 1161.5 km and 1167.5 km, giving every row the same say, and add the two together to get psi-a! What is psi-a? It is 1.96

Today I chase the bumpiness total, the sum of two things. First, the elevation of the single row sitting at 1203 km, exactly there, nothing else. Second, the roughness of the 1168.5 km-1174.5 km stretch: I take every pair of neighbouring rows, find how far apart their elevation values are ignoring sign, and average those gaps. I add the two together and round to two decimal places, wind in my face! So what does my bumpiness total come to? 0.98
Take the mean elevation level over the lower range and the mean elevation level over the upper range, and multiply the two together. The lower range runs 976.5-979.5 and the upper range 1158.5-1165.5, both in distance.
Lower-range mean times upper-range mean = 1.41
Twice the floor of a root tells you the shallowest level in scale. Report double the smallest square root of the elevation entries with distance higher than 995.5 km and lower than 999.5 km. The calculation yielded 2.13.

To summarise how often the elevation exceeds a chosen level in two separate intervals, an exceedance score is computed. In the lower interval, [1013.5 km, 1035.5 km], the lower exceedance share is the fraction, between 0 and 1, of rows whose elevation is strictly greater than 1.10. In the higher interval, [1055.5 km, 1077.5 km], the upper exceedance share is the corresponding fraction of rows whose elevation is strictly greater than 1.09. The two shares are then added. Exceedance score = 1.2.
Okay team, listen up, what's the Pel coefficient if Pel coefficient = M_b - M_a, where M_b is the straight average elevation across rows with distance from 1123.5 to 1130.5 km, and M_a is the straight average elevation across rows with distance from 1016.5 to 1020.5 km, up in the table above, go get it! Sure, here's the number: -0.21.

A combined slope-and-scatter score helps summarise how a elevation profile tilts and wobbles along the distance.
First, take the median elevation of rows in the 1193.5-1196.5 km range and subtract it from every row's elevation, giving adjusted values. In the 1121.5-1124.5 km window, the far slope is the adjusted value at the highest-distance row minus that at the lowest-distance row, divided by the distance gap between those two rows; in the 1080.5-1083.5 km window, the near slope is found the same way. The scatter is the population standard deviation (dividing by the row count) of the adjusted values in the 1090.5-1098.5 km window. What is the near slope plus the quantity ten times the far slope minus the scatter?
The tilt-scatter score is 0.39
